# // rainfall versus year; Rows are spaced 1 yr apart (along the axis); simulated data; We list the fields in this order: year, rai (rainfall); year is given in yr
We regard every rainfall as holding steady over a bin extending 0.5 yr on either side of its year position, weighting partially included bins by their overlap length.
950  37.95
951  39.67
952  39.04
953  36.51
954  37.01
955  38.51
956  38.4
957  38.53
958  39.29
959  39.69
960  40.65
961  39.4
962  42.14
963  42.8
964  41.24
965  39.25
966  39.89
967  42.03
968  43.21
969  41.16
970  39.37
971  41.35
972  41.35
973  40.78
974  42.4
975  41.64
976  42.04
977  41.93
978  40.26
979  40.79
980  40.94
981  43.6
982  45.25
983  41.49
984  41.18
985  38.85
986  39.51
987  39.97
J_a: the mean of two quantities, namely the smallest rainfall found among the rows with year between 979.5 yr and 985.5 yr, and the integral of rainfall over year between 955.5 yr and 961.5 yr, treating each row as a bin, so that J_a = 137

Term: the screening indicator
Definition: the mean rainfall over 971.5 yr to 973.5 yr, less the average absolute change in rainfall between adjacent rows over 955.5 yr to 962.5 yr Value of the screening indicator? 40.0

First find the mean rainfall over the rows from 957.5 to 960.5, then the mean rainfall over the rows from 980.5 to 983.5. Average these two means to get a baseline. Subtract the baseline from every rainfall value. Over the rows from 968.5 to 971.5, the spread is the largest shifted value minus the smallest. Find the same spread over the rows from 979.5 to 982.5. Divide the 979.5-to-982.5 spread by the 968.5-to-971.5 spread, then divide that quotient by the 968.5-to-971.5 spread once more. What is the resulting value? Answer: 1.1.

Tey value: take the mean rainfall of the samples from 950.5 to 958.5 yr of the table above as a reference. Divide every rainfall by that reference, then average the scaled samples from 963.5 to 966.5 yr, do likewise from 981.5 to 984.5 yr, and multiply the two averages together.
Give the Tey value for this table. 1.16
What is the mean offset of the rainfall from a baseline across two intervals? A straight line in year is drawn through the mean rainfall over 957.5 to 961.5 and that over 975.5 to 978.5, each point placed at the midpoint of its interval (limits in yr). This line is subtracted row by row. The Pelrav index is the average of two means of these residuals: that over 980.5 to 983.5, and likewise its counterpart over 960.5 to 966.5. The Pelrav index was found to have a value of 1.1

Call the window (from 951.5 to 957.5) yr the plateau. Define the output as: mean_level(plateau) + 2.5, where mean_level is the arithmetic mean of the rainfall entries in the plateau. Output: 40.5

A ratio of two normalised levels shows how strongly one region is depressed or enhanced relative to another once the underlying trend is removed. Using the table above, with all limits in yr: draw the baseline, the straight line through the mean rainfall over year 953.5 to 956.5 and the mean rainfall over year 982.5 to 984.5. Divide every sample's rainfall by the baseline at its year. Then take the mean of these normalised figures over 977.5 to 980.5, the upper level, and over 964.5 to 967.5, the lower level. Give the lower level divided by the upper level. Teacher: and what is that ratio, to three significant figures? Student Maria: 1.03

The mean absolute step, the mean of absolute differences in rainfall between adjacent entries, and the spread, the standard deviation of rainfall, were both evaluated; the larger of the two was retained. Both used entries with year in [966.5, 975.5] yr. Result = 1.24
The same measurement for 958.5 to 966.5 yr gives 1.40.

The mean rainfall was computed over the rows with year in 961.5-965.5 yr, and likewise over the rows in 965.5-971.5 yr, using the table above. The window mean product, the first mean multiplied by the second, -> 1703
